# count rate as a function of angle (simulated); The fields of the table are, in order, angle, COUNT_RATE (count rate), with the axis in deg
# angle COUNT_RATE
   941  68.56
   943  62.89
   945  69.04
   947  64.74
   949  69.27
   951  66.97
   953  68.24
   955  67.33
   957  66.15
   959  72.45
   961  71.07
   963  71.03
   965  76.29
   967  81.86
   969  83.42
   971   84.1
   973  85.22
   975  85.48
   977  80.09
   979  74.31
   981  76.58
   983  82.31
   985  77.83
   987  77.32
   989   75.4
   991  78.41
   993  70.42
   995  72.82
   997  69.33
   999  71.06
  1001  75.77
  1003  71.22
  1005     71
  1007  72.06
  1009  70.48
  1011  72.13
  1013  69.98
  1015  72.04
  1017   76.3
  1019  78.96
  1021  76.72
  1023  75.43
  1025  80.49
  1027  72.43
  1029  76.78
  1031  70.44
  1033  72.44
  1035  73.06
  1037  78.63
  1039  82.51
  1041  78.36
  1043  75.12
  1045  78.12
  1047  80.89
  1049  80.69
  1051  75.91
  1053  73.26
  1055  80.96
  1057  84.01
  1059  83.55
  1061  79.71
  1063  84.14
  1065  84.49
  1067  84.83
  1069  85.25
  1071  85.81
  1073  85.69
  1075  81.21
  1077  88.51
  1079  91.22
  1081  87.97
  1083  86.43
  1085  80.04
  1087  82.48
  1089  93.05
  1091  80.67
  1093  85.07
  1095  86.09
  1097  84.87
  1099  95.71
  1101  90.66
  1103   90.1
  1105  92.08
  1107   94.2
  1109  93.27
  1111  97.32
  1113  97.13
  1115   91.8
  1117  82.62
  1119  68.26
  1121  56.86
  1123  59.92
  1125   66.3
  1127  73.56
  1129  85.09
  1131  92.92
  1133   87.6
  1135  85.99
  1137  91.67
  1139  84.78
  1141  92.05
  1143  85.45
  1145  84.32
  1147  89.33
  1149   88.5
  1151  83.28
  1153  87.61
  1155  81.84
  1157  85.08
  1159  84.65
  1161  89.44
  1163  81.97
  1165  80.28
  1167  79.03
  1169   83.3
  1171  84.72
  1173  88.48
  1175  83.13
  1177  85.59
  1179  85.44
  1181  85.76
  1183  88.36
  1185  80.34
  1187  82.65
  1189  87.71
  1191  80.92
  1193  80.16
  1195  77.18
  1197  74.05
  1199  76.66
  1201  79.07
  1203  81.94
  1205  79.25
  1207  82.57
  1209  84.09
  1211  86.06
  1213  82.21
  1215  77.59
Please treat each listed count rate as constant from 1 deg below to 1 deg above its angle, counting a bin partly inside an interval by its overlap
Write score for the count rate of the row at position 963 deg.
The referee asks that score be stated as 71.03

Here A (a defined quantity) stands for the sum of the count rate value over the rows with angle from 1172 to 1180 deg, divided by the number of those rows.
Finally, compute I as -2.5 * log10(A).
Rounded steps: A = 86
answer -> -4.83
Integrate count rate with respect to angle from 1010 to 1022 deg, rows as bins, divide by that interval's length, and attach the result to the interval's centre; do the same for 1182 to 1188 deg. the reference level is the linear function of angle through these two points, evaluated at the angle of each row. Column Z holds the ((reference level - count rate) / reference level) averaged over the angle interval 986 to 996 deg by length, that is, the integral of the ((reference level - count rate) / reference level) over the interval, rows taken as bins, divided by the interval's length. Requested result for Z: -0.03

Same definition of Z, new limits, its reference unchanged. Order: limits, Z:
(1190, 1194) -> 0.04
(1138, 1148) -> -0.07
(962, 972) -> -0.11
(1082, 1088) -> -0.06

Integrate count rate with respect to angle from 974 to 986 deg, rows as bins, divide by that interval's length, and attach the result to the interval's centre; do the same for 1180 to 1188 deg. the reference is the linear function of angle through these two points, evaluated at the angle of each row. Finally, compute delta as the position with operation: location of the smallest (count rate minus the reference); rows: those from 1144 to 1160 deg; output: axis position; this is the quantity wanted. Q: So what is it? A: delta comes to 1155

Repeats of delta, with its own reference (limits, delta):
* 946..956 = 947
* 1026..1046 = 1031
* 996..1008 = 997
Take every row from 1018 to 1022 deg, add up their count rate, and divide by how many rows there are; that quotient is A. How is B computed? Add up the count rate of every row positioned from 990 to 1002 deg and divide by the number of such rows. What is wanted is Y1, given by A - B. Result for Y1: 5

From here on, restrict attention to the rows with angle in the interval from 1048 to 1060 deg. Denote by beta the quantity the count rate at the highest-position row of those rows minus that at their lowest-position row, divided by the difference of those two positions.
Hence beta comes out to 0.29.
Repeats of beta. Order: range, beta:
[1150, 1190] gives 0.12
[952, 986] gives 0.30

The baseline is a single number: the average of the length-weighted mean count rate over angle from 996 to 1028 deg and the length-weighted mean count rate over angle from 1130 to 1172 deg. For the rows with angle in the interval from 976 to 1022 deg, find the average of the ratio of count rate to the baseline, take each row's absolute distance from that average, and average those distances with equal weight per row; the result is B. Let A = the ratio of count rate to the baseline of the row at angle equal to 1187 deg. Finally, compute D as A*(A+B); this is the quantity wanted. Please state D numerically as 1.12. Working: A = 1.04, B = 0.040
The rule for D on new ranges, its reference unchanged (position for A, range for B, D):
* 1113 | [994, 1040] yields 1.53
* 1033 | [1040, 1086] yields 0.87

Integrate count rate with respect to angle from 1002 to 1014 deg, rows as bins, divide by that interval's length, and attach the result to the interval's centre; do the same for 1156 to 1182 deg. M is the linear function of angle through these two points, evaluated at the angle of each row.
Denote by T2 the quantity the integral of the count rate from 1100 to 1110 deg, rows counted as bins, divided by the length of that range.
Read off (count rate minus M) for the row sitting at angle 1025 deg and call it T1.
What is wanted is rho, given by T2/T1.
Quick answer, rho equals 12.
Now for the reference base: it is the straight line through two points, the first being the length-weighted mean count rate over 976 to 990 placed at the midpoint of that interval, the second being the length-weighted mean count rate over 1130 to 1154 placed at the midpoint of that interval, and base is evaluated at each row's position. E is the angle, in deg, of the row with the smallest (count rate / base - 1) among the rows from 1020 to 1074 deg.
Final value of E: 1031 deg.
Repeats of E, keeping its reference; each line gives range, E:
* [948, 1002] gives 957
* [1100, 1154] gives 1121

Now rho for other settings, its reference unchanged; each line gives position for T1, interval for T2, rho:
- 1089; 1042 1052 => 5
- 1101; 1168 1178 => 7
